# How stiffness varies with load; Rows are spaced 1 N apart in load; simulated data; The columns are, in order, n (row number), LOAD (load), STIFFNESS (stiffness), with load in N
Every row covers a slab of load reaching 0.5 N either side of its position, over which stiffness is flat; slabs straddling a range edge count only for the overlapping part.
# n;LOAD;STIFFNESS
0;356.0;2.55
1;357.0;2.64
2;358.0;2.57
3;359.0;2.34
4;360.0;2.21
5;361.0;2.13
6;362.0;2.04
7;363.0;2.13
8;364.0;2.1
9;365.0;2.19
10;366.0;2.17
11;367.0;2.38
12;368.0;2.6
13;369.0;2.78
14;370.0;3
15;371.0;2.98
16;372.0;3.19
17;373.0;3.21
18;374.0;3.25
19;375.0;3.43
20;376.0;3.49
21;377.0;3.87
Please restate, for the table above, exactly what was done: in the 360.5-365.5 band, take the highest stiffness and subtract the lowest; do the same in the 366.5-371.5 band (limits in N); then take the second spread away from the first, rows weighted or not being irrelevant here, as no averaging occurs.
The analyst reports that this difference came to -0.47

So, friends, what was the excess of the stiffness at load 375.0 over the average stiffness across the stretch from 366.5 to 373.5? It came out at 0.6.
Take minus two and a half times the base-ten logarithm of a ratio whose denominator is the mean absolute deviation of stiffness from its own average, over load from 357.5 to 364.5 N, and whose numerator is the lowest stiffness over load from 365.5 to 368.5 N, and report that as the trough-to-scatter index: -3.0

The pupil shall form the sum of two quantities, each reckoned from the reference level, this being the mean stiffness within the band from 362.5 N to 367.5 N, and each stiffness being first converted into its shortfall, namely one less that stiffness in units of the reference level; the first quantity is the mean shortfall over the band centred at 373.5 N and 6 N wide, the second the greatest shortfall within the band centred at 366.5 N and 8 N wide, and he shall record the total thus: -0.44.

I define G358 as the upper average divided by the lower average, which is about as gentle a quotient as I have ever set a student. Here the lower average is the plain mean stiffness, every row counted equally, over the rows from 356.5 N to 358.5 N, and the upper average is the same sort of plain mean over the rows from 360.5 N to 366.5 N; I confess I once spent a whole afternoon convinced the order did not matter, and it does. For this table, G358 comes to 0.82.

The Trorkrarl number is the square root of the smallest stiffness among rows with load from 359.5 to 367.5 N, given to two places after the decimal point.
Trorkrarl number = 1.43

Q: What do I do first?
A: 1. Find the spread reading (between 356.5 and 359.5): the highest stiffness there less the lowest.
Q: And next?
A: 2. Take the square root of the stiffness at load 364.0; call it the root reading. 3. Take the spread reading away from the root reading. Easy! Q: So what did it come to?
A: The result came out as 1.15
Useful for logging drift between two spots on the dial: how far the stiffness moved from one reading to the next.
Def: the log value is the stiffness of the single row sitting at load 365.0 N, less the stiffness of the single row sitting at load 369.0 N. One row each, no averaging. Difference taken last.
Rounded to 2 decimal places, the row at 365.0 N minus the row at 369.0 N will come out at -0.59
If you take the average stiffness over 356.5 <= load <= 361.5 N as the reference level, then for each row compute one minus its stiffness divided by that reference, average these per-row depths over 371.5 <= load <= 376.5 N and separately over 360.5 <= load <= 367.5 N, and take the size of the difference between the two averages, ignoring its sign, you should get 0.48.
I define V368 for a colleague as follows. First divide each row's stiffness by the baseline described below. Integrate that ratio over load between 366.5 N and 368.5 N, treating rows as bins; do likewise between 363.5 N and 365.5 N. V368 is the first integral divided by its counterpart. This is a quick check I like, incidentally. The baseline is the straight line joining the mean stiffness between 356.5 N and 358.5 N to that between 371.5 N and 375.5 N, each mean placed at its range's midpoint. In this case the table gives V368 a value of 1.11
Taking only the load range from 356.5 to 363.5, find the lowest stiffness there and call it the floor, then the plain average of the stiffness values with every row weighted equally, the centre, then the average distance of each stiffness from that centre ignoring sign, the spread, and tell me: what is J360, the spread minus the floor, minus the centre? -4.1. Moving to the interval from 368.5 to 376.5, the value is -5.8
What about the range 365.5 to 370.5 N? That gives -4.5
